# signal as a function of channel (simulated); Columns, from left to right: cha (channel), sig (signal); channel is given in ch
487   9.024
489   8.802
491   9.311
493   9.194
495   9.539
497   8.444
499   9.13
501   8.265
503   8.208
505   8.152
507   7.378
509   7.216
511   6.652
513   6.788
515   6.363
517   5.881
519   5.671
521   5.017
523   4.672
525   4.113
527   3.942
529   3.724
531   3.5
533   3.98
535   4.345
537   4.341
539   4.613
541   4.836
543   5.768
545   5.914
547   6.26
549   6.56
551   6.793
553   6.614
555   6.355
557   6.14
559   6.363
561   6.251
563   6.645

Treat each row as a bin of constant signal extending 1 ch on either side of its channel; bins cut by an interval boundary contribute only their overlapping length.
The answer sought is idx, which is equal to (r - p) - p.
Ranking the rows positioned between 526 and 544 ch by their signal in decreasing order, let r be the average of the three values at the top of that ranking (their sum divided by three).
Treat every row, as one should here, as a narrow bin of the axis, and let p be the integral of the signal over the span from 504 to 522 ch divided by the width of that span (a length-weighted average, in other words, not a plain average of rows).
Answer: -8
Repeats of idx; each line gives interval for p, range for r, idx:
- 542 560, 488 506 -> -3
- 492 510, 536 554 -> -10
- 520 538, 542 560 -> -2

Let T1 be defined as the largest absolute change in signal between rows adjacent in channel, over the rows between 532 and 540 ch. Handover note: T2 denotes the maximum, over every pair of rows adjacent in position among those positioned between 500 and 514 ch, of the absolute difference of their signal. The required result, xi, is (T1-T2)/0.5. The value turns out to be -0.82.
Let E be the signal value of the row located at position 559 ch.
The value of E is 6.363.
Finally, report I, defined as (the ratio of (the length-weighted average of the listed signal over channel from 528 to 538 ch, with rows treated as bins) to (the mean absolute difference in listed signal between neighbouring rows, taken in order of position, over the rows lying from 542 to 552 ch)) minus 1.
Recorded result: 15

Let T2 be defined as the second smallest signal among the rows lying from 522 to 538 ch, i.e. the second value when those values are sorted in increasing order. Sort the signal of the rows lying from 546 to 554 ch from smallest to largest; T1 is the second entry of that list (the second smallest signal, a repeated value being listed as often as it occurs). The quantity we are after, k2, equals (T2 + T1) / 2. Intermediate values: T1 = 6.56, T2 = 3.724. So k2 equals 5.14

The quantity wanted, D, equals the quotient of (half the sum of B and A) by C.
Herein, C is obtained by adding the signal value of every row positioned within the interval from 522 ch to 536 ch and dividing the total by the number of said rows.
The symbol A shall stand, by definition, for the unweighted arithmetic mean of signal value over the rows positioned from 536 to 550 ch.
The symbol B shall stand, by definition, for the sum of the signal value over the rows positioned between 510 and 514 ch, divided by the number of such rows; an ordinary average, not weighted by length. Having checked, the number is 1.51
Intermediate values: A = 5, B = 6.7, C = 4.0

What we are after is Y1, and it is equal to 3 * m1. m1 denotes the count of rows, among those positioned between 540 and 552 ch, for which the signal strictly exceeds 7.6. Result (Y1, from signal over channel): 0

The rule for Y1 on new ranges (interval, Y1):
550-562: 0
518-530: 0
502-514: 6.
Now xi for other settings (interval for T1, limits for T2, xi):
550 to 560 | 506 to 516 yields -0.61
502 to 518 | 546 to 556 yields 0.95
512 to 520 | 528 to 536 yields 0.00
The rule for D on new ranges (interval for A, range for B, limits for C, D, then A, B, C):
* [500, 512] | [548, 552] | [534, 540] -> 1.62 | 8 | 6.7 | 4.4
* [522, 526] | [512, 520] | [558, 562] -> 0.84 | 4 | 6.2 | 6.3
